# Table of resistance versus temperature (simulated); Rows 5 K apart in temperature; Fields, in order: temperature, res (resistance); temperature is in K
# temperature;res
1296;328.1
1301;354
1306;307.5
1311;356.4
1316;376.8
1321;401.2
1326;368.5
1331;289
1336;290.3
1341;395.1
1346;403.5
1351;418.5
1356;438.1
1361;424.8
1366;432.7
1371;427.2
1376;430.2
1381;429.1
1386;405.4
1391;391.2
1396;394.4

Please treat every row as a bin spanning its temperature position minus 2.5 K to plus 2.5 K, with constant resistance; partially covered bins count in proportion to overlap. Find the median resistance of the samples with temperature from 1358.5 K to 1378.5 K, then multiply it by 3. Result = 1286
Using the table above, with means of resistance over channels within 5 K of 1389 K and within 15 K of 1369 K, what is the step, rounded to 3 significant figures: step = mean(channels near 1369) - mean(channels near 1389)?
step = 32.1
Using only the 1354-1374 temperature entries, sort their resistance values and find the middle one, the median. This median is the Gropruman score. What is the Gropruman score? 430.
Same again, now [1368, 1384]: 429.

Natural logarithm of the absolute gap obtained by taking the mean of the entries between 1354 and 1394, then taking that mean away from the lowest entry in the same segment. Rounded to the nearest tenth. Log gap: 3.4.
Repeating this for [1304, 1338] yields 4.0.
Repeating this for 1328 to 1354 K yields 4.3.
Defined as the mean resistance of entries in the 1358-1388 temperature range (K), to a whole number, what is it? 425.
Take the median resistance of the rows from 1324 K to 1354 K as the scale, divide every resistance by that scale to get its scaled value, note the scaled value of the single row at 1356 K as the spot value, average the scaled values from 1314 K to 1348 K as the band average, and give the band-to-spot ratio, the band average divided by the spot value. 0.82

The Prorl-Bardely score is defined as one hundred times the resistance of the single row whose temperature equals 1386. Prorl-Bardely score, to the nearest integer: 40540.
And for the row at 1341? 39510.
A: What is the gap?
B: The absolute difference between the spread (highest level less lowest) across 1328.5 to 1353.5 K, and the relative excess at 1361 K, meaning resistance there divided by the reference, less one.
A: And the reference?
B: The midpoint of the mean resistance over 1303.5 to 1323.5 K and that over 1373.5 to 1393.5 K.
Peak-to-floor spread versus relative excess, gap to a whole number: 129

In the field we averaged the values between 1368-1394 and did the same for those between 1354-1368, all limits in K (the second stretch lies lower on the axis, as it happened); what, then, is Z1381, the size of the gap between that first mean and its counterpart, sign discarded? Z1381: 15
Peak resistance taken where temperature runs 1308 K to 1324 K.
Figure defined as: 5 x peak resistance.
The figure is 2006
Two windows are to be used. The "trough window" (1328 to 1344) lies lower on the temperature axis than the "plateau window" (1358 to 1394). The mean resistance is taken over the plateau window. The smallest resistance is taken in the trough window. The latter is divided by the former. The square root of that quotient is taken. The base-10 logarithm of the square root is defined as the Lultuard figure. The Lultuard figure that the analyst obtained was -0.0812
